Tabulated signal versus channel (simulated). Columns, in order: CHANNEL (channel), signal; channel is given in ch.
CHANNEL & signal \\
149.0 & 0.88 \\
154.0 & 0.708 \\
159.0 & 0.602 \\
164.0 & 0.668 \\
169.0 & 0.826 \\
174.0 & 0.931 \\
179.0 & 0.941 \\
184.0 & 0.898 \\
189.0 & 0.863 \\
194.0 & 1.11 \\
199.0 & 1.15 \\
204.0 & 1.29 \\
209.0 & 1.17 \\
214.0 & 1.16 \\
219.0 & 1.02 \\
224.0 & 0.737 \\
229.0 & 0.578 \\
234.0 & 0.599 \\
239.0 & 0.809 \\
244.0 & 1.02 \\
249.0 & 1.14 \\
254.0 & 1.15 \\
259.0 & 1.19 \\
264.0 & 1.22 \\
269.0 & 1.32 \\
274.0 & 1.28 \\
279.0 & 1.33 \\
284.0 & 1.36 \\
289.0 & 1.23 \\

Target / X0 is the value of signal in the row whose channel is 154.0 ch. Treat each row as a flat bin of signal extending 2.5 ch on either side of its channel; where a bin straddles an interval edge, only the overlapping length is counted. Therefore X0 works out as 0.708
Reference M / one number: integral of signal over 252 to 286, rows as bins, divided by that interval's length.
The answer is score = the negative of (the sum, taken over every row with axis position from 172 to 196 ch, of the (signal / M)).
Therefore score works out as -3.8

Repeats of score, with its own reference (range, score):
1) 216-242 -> -3.0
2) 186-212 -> -4.4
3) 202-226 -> -4.3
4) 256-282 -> -5.0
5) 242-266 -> -4.5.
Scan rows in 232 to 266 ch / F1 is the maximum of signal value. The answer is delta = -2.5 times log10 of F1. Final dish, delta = -0.22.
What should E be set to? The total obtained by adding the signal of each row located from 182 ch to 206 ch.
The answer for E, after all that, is 5.3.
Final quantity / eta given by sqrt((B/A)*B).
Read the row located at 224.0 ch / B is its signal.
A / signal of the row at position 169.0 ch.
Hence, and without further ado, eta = 0.81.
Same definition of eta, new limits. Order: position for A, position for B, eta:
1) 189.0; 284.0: 1.46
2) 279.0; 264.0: 1.06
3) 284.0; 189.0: 0.74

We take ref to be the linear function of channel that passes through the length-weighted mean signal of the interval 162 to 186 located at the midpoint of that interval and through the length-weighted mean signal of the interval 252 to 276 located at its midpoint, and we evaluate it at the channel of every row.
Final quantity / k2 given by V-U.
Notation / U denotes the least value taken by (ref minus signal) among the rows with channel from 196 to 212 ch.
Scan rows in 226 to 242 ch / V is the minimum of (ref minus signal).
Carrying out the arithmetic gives 0.6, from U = -0.31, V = 0.32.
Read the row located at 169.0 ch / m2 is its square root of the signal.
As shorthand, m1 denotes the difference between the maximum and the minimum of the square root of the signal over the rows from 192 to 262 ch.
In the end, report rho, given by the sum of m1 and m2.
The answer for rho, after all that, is 1.3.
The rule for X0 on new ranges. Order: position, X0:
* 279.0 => 1.33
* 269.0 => 1.32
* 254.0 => 1.15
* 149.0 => 0.88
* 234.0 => 0.599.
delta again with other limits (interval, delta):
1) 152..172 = 0.21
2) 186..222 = -0.28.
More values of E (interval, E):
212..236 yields 4.1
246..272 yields 6.0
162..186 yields 4.3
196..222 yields 5.8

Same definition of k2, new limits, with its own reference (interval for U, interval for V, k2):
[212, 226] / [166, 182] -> 0.1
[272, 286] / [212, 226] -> -0.1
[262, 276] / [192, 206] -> -0.2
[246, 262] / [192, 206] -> -0.3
